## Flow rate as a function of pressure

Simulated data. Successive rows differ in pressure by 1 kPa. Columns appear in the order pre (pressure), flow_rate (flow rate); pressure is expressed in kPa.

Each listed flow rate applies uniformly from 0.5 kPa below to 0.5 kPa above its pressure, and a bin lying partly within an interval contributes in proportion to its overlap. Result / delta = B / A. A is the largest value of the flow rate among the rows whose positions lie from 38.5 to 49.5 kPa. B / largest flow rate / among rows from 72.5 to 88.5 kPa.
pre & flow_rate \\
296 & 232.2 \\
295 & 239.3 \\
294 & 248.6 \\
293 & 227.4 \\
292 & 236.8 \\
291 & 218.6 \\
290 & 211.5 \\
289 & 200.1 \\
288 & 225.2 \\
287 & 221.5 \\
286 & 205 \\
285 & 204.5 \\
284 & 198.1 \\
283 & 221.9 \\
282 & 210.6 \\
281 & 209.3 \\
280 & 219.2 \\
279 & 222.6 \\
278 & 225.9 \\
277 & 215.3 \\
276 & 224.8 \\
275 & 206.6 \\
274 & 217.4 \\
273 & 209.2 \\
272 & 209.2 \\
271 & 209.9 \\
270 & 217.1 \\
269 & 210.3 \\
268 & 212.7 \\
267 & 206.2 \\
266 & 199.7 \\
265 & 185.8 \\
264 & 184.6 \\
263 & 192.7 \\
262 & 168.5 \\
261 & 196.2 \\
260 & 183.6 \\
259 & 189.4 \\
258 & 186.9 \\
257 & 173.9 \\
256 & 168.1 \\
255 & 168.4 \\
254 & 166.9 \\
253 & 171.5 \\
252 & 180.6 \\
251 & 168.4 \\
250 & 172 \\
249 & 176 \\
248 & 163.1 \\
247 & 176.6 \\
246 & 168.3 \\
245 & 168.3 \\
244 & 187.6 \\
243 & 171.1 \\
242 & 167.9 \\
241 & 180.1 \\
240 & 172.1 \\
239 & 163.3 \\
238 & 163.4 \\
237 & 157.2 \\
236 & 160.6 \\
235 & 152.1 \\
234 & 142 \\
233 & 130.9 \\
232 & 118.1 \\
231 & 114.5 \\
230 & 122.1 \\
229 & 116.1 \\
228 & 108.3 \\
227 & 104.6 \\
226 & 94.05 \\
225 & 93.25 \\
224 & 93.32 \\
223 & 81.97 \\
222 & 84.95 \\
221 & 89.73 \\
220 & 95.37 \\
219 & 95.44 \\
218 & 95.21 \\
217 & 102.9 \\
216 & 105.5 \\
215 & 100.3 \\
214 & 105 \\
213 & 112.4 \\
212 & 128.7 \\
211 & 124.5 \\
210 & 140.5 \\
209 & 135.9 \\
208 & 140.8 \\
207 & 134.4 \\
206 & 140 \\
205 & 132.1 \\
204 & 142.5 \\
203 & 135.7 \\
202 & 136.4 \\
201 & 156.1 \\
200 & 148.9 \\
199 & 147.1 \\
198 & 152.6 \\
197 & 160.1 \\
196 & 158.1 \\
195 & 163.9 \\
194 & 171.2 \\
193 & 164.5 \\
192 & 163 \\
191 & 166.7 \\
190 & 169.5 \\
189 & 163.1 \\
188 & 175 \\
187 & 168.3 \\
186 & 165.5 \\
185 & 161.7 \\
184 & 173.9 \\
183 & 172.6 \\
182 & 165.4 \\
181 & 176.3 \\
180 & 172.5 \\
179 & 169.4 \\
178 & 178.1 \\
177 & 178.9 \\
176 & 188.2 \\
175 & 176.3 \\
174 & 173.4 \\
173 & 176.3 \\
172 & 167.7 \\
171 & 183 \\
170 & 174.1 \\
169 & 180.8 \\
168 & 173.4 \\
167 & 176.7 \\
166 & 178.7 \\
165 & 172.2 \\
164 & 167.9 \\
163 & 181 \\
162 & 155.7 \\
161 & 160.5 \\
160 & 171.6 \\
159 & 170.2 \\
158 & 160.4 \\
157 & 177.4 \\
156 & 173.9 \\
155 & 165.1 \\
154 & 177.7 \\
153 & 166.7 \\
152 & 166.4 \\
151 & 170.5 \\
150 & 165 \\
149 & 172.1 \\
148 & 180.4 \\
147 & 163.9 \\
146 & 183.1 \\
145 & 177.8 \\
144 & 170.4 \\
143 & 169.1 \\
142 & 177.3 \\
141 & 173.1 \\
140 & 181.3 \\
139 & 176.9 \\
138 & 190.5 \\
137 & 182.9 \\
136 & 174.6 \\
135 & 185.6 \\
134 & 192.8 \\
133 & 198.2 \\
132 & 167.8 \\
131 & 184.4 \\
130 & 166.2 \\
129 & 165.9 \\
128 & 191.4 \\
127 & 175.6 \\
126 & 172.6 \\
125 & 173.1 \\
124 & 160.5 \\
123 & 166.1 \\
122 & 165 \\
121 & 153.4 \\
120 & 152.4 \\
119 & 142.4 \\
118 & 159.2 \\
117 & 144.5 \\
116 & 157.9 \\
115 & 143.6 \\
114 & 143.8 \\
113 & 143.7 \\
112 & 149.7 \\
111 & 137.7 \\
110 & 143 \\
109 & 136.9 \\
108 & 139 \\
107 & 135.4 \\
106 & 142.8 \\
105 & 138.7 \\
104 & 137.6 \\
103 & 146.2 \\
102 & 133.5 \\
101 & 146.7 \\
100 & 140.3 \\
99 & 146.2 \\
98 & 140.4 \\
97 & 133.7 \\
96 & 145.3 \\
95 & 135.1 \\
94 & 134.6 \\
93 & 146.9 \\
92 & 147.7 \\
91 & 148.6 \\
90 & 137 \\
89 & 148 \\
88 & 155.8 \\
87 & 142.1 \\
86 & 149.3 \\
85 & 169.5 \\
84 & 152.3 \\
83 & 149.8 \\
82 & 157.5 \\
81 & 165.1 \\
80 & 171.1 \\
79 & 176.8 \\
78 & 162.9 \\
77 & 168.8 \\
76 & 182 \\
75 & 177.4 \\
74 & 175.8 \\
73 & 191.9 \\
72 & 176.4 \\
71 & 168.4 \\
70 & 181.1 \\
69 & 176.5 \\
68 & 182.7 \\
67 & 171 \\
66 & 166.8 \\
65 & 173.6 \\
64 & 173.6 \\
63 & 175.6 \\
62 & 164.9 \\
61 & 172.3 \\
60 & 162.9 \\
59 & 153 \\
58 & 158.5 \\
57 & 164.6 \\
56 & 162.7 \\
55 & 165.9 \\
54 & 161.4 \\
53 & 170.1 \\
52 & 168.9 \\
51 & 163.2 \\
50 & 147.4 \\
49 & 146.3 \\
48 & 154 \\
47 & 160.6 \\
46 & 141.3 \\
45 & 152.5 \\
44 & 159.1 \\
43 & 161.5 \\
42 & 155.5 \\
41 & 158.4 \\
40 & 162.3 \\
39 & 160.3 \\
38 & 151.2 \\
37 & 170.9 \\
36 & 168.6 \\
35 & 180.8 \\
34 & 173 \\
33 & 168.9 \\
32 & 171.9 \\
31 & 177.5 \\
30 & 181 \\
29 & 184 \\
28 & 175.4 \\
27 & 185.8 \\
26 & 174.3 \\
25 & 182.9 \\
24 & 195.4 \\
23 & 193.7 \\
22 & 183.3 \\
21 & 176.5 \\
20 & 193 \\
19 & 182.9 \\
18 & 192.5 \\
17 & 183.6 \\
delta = 1.182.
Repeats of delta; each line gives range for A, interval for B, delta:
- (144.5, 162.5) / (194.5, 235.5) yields 0.895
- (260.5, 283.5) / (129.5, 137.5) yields 0.877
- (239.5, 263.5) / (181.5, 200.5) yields 0.892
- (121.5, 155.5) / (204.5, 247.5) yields 0.947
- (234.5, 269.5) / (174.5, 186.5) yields 0.885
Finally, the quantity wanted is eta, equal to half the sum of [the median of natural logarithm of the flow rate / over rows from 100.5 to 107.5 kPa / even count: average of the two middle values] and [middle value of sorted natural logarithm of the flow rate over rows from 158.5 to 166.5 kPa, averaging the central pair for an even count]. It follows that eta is 5.04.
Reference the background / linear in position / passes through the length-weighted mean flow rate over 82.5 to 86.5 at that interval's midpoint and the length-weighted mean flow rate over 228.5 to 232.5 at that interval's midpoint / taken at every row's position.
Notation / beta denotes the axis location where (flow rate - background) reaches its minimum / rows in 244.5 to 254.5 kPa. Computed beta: 248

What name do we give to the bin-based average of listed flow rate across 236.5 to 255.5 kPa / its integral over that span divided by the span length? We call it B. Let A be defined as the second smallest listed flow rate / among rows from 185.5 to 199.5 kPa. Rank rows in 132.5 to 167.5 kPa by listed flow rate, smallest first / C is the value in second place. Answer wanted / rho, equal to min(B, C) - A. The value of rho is 8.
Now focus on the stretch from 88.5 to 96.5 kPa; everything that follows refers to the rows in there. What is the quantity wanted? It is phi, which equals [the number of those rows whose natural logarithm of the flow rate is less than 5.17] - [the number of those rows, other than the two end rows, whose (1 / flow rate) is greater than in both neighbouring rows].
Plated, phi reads 6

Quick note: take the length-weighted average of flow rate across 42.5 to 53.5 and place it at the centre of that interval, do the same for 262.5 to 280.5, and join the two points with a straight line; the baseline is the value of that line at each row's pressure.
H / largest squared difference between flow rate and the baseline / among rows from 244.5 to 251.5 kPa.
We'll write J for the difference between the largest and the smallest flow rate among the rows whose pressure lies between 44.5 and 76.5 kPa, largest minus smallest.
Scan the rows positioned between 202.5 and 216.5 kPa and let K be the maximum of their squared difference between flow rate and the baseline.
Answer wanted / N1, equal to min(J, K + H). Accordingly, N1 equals 51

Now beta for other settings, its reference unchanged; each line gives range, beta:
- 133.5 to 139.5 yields 136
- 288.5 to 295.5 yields 289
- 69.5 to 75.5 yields 71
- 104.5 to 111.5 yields 107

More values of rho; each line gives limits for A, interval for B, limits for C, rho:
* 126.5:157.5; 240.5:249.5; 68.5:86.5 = -15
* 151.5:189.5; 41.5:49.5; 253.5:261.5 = -7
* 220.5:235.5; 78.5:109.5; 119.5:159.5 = 62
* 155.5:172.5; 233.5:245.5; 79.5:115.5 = -27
